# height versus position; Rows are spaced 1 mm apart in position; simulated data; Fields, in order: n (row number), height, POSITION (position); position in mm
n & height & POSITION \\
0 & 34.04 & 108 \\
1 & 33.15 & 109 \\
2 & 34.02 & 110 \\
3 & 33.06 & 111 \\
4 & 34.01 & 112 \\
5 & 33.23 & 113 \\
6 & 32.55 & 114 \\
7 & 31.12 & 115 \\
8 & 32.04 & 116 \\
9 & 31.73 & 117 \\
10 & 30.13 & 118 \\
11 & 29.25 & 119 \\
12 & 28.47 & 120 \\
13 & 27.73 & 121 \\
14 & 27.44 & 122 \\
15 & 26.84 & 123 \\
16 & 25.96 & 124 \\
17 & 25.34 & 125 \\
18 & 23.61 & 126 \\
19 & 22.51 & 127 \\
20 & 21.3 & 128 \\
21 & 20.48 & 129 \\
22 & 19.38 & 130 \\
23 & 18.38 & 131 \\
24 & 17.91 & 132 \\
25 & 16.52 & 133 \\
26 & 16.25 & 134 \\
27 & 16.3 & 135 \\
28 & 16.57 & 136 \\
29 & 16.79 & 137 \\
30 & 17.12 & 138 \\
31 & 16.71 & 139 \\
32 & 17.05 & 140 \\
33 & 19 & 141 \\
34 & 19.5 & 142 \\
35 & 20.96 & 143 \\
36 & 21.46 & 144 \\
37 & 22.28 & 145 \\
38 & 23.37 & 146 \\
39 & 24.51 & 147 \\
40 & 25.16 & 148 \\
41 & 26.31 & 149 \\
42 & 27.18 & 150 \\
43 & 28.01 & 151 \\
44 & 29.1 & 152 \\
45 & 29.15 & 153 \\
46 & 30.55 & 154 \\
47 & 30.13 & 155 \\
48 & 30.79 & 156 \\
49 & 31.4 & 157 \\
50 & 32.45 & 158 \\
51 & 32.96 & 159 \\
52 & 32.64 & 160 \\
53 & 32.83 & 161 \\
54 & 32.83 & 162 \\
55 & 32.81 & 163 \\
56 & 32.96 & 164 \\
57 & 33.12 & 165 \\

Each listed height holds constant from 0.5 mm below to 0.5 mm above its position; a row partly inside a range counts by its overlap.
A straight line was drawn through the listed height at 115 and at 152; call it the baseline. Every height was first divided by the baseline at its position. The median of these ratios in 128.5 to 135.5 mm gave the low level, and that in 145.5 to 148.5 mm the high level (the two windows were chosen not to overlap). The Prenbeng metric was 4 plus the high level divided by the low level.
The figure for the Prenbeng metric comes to 5.4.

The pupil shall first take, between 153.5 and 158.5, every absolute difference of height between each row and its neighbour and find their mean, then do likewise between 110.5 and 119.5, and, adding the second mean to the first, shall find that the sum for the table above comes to 1.6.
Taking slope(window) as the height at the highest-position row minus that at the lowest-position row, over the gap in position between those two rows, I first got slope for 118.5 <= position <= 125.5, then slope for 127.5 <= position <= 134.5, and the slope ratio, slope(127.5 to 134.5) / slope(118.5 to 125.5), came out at 1.3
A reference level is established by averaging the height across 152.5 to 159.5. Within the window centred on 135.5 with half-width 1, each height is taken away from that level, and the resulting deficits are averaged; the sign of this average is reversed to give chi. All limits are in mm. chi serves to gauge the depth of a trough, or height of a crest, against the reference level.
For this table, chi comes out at -15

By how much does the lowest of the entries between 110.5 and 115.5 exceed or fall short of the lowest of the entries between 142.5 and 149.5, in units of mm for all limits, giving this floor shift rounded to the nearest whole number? 10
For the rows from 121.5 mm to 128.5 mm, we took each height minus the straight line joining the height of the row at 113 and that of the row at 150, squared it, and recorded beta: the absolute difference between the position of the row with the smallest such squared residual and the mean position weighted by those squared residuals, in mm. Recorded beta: 4.0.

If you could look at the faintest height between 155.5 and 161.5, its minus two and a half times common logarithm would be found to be -3.72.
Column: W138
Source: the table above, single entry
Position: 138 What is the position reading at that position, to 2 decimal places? 17.12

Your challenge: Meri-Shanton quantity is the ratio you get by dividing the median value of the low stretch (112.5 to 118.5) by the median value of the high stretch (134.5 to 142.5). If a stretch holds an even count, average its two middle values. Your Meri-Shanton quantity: 1.9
